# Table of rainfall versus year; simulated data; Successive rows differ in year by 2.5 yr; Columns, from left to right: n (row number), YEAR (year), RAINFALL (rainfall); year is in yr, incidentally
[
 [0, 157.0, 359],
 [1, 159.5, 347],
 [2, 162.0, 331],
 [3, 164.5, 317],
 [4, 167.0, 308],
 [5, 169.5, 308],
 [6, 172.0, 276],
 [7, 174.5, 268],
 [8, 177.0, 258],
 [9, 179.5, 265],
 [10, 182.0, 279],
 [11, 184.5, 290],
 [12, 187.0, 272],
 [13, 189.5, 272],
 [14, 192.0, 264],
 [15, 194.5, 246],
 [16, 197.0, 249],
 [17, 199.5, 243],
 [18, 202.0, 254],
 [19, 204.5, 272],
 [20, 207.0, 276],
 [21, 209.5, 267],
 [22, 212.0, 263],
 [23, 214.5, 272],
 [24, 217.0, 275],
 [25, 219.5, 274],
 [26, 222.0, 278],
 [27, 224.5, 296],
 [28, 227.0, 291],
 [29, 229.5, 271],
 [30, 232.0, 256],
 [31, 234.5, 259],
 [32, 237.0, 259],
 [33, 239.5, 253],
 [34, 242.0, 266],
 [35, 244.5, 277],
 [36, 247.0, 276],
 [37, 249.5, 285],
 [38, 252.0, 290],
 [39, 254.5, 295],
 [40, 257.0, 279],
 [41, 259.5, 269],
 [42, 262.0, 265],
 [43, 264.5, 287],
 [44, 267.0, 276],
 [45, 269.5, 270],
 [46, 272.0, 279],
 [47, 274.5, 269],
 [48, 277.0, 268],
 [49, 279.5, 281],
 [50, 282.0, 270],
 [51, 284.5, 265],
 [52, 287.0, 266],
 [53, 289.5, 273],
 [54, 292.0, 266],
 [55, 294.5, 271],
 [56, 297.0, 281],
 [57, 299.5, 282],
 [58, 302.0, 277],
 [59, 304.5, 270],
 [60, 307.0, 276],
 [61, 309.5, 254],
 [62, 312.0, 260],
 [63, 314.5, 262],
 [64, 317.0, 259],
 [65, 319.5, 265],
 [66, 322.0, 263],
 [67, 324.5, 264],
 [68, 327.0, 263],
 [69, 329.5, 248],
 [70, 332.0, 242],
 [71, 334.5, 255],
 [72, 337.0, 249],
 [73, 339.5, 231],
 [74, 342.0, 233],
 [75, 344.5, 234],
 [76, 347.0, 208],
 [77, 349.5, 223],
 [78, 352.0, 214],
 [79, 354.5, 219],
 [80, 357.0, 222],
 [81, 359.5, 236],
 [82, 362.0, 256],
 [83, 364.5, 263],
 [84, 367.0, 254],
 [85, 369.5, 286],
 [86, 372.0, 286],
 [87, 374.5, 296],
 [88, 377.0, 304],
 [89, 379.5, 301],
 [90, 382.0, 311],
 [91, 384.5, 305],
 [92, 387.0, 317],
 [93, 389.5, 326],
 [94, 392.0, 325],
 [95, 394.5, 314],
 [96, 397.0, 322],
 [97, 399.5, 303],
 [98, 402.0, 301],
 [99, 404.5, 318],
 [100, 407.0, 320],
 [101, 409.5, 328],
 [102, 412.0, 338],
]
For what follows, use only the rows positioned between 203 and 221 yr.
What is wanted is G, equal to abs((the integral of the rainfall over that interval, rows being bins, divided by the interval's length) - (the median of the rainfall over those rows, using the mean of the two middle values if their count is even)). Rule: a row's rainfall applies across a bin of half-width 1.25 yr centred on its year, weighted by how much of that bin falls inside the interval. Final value 0.9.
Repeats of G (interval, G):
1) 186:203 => 3.0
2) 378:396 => 0.1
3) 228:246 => 4.6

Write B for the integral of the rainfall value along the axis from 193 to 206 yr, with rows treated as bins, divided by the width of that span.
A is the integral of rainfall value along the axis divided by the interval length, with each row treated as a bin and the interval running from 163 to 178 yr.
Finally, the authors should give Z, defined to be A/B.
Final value 1.15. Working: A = 290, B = 253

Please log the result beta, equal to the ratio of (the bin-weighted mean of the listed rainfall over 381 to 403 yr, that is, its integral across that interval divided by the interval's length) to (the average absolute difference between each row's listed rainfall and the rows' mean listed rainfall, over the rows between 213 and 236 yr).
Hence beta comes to 34.2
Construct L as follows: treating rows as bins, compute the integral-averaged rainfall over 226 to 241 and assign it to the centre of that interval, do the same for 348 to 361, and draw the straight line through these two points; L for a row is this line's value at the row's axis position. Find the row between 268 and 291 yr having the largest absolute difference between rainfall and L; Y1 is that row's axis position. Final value 279.5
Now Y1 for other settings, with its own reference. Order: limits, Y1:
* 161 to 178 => 162.0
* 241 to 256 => 254.5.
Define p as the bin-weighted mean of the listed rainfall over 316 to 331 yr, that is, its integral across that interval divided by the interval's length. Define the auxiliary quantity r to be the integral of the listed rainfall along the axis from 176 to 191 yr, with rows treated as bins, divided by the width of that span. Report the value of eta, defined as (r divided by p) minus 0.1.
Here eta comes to 0.95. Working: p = 260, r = 273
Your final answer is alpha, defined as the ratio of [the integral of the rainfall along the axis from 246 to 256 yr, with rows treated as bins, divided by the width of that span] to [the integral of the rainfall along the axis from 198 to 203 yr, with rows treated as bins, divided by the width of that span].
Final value 1.15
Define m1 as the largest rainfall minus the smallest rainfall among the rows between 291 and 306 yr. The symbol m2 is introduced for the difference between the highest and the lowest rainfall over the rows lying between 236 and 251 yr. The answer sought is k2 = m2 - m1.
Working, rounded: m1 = 16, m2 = 32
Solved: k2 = 16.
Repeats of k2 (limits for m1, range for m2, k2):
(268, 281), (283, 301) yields 4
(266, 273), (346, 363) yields 39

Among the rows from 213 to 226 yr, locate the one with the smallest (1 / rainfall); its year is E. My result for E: 224.5 yr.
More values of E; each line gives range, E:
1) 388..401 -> 389.5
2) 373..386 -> 382.0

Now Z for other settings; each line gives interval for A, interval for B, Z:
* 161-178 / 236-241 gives 1.15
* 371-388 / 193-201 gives 1.23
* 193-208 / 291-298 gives 0.94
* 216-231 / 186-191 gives 1.03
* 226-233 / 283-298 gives 1.01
